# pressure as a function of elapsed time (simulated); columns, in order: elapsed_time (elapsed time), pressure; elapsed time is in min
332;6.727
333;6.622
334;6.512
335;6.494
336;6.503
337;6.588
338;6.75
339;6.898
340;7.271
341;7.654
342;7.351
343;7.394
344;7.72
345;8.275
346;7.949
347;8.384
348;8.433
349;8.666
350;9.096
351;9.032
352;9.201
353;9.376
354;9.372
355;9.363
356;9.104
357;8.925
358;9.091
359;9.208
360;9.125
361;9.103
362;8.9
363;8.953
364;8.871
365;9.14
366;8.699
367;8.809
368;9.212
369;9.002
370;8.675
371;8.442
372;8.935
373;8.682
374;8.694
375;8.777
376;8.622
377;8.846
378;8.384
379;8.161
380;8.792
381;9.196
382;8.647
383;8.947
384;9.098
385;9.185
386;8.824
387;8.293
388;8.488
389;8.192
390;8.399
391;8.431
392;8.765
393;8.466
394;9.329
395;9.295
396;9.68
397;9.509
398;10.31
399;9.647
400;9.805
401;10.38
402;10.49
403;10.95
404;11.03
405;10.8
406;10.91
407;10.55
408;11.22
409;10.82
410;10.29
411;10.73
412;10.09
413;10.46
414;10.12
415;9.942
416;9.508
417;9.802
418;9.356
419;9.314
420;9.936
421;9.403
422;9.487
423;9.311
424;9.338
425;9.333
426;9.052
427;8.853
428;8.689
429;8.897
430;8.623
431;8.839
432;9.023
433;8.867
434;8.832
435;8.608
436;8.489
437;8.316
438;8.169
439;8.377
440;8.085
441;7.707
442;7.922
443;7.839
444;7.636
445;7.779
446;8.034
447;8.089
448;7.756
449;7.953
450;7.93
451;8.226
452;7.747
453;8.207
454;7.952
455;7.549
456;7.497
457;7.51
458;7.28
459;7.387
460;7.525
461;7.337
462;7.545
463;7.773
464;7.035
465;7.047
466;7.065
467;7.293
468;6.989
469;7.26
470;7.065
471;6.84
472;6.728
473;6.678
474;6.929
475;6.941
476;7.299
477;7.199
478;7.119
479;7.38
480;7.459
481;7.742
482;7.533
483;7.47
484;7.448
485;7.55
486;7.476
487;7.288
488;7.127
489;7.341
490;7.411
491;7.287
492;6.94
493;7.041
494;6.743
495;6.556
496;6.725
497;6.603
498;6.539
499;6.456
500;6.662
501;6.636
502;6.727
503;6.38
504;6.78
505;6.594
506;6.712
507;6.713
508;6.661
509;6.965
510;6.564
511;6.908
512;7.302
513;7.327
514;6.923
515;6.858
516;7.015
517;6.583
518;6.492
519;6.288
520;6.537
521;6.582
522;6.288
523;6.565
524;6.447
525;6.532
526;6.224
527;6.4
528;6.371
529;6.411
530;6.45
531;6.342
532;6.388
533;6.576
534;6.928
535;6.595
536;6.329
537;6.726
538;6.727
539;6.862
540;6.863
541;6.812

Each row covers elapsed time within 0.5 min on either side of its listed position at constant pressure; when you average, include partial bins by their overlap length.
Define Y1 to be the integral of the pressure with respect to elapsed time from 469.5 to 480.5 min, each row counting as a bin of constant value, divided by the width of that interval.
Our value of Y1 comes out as 7.1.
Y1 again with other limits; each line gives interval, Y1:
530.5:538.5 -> 6.6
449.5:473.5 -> 7.4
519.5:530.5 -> 6.4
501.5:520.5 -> 6.8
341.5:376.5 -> 8.8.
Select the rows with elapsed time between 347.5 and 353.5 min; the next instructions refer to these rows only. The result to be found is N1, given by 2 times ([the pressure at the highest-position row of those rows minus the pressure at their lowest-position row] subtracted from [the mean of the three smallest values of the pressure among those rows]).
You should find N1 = 15.5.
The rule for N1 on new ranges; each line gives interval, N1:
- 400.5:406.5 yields 20.1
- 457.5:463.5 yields 13.7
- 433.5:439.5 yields 17.5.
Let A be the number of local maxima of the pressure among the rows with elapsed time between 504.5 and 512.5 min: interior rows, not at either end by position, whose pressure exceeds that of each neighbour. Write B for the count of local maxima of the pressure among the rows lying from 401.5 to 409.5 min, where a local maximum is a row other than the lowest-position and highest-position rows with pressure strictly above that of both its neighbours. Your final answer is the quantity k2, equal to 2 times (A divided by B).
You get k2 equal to 1.3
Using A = 2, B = 3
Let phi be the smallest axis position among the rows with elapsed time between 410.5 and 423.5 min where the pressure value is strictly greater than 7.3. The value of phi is 411 min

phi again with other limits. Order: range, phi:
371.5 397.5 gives 372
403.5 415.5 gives 404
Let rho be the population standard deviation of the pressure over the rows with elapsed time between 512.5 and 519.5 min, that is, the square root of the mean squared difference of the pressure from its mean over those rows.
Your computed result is 0.33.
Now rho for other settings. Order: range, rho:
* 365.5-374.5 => 0.21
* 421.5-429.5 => 0.27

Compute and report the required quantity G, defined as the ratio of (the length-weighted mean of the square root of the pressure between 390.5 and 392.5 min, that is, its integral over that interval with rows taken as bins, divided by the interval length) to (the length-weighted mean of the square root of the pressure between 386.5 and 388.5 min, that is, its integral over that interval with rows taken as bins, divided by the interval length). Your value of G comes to 1.01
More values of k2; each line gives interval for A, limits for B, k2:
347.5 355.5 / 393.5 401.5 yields 2.0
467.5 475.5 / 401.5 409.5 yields 0.7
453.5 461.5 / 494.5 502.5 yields 2.0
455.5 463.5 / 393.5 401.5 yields 2.0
